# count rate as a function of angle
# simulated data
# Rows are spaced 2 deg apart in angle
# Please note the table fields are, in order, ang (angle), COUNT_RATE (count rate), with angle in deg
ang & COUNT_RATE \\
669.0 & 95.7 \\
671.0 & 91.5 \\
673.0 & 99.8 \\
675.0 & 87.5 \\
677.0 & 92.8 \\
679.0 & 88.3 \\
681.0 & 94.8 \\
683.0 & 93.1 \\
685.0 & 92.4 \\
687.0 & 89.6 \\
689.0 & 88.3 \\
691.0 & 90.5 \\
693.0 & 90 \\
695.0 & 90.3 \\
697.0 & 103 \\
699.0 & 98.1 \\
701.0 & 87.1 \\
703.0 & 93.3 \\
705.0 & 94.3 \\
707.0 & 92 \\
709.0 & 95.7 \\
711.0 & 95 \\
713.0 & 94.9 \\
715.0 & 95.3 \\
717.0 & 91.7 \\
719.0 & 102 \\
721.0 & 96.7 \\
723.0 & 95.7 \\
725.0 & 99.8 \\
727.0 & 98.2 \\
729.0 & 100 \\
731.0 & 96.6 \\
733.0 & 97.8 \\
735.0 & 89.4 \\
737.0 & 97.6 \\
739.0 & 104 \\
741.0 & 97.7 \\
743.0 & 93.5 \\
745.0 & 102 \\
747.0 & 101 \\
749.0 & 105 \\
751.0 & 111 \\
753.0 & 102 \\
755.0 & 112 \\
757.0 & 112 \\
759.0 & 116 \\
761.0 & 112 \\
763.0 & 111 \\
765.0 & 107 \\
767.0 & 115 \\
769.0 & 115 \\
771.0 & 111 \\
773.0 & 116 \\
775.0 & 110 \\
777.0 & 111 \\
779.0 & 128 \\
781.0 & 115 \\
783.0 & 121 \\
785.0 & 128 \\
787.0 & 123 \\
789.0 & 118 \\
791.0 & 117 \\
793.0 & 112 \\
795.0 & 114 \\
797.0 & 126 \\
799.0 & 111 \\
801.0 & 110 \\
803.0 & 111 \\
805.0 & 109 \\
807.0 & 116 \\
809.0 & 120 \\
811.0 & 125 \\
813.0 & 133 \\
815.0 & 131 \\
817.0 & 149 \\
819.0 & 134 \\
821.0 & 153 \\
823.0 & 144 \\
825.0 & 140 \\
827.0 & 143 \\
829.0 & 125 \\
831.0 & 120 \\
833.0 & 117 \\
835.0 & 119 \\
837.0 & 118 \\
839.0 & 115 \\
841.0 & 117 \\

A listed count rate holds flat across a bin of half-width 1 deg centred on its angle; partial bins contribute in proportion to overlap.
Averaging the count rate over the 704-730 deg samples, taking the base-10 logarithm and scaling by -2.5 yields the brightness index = -4.96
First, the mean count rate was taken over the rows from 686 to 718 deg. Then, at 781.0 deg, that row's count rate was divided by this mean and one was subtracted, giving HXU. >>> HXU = 0.24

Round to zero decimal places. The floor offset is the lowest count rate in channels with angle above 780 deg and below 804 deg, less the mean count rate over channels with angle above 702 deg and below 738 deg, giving 14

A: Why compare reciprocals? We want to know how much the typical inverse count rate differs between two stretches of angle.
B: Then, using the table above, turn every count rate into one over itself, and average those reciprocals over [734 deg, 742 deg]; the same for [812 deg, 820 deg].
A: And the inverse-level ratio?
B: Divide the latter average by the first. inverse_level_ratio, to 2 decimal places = 0.71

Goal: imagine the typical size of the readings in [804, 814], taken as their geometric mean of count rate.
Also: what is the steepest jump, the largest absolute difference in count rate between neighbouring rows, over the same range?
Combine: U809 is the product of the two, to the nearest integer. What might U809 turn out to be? 963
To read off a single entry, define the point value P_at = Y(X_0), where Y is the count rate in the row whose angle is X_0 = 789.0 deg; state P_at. 118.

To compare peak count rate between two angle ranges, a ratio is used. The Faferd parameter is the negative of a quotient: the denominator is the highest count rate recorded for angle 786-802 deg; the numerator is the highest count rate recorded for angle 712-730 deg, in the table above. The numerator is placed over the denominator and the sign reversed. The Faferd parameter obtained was -0.81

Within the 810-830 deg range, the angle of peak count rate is 821.0 deg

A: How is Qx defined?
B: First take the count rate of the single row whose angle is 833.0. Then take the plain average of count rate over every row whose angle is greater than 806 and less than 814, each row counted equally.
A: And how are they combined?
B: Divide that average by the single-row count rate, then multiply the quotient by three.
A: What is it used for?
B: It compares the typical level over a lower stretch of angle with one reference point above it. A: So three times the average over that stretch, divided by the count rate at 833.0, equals 3.2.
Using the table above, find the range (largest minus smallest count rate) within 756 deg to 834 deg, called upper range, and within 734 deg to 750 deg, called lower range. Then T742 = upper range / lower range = 2.9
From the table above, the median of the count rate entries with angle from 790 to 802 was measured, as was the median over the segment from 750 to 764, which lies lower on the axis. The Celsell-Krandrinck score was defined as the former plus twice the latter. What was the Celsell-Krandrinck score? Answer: 337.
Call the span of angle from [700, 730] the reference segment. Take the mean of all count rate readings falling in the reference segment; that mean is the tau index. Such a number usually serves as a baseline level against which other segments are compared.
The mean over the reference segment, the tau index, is 95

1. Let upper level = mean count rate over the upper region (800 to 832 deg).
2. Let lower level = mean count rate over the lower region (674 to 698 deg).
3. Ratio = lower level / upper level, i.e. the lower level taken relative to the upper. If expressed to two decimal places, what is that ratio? 0.71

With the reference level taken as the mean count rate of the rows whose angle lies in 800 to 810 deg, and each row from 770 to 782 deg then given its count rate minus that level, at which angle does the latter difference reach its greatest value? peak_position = 779.0 deg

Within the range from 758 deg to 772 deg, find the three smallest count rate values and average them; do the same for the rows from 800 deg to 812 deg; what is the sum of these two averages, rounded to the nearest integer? 220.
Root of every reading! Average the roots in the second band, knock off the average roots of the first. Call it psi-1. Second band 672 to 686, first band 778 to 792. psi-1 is -1.39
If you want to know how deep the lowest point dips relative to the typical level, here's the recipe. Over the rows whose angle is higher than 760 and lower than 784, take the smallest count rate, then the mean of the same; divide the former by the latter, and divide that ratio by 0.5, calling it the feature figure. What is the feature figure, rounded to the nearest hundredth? 1.87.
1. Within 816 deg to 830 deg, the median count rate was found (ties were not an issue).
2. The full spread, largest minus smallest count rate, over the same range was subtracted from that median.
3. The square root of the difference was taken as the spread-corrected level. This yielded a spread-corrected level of 10.7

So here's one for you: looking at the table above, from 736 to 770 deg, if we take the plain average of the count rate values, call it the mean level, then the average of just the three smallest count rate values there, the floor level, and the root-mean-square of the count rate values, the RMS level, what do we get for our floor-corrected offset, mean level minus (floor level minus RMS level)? 117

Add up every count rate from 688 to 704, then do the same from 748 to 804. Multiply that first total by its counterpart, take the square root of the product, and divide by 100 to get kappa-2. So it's 15.4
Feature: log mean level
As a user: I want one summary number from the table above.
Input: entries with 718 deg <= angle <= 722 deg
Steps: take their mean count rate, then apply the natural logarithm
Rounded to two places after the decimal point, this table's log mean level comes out 4.60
